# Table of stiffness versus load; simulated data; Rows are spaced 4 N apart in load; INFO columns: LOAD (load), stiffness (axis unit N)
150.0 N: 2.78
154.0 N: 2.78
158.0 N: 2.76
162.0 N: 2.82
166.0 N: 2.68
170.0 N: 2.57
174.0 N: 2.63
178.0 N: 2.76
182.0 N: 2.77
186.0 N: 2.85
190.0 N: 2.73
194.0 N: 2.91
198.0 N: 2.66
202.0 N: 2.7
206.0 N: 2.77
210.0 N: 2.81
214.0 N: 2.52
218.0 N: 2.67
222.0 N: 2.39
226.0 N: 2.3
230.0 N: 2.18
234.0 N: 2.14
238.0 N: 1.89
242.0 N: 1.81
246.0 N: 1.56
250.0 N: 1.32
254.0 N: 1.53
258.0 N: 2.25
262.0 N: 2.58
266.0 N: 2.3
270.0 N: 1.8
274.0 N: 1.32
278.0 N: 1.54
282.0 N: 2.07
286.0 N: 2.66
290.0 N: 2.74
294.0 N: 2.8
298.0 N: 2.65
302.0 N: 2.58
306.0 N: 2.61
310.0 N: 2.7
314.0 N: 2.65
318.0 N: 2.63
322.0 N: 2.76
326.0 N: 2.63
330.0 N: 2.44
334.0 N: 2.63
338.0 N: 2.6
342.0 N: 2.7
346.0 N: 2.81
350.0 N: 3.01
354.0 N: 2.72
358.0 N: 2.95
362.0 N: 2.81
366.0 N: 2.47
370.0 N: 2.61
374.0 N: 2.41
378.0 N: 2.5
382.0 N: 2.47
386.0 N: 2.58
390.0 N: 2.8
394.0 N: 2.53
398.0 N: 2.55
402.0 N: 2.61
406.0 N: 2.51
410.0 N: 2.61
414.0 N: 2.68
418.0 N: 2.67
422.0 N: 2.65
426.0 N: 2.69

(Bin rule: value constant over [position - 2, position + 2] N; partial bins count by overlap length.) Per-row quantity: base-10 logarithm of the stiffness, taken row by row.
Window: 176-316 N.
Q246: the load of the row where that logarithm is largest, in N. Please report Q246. 194.0 N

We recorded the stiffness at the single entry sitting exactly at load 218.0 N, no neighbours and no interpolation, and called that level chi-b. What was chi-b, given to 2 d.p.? 2.67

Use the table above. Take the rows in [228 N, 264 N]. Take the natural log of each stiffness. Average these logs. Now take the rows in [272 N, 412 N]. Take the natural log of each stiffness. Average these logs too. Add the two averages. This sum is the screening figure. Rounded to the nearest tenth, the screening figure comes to 1.6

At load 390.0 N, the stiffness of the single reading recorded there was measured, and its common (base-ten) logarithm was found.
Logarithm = 0.45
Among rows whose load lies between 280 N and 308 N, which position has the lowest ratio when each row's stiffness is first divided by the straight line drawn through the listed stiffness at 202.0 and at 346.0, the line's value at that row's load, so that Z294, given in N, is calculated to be 282.0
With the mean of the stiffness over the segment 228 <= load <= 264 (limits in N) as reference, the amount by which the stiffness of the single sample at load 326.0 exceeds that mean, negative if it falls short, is 0.7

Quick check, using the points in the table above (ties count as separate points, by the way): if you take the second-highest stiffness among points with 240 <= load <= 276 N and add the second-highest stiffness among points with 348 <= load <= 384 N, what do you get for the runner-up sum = 5.25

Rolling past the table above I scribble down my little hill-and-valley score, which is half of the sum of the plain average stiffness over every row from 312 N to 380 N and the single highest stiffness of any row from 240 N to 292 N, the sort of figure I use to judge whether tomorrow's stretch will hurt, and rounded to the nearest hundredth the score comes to 2.70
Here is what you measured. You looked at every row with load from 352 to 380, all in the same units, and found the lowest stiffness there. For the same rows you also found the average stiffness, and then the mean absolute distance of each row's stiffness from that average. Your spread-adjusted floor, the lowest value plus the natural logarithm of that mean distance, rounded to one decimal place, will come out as 0.6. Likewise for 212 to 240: 0.3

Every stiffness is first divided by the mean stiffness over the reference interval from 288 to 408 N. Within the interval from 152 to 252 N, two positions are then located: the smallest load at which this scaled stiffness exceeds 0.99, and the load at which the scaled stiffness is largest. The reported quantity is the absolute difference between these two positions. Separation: 40 N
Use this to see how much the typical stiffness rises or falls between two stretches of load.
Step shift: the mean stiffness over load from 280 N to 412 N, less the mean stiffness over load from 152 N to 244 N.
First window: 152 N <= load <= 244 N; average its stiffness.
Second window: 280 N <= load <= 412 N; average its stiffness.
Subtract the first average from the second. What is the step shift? 0.1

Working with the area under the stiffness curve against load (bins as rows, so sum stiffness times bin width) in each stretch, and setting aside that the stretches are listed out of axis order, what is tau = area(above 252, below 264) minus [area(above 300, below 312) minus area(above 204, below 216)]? 26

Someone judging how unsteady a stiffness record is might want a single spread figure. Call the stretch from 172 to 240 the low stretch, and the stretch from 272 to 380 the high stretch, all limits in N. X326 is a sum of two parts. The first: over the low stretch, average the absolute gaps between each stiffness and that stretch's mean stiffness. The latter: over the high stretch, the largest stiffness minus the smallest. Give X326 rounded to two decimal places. 1.92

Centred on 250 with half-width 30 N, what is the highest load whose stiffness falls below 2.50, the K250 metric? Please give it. 278.0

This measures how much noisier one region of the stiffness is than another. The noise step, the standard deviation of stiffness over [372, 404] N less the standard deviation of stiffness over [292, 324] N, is 0.04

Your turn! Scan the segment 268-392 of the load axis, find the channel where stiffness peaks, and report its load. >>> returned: 350.0 N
